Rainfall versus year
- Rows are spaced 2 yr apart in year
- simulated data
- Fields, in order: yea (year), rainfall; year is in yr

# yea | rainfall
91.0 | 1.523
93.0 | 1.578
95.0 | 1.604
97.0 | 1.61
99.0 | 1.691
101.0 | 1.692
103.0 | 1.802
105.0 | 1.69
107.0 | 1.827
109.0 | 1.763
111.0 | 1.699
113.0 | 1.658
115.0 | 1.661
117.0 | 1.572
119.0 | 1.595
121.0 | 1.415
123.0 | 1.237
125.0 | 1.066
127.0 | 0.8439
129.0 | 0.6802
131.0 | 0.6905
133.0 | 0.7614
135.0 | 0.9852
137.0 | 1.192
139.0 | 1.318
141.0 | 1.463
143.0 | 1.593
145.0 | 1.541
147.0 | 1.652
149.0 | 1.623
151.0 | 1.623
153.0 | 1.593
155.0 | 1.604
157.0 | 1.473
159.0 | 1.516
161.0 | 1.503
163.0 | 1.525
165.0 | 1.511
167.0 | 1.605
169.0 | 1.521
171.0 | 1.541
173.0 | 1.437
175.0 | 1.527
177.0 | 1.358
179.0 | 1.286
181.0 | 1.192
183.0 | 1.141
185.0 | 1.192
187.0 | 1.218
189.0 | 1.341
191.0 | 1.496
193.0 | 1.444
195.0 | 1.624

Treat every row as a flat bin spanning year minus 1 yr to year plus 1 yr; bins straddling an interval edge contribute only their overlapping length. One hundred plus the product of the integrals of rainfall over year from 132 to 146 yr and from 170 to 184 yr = 436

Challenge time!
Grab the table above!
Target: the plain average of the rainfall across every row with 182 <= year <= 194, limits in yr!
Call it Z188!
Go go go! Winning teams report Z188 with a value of 1.31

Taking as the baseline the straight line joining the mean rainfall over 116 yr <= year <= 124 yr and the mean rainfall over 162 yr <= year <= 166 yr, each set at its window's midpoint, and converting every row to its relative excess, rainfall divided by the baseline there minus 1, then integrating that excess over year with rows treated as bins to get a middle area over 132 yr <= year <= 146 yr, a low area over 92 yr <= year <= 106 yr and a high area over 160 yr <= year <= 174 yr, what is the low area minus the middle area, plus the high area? 4.4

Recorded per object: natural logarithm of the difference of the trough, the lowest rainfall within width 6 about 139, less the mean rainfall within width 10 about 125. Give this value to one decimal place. -1.9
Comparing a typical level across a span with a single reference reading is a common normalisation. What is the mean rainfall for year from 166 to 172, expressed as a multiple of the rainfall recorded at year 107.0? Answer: 0.85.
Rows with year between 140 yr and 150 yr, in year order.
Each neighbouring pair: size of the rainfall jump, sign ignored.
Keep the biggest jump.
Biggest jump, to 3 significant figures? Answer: 0.130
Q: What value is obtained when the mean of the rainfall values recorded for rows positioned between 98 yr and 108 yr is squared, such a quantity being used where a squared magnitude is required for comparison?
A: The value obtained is 3.03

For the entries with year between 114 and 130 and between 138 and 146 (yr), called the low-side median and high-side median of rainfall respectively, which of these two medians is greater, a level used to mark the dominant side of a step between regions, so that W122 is 1.50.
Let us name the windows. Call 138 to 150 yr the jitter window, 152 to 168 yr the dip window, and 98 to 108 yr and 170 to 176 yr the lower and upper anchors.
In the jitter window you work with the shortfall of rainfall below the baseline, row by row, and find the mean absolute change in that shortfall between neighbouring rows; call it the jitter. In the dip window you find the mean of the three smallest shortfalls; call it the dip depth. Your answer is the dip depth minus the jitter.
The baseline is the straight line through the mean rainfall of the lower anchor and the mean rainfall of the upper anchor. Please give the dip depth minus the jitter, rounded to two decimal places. -0.14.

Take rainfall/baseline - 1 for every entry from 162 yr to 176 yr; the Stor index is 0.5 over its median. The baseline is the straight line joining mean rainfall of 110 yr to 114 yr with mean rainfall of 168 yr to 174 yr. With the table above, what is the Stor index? 49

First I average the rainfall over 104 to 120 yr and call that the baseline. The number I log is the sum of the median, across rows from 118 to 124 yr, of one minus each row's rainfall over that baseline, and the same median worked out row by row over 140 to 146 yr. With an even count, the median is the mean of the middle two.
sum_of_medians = 0.24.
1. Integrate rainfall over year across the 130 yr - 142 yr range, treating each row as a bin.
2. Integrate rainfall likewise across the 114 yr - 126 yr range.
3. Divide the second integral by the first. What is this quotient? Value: 1.33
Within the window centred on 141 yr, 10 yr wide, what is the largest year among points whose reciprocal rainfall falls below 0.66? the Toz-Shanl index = 145.0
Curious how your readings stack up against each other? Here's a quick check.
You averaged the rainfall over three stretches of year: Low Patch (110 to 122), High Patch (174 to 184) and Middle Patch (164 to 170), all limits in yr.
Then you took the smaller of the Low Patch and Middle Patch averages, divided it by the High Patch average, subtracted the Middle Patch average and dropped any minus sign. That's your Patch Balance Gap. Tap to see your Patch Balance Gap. 0.36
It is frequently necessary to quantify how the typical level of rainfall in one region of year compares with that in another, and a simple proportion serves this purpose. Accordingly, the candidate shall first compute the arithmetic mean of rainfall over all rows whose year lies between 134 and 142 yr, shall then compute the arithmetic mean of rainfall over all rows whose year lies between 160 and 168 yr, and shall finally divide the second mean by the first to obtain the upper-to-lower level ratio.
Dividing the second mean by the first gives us 1.2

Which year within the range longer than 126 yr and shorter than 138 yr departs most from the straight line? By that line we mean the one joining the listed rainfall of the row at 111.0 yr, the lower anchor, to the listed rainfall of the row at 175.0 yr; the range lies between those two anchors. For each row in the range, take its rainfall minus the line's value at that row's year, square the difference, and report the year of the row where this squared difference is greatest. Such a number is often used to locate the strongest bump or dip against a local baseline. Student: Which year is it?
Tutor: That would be 129.0 yr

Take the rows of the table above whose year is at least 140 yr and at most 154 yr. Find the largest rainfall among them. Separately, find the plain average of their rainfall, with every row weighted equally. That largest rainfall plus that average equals 3.2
